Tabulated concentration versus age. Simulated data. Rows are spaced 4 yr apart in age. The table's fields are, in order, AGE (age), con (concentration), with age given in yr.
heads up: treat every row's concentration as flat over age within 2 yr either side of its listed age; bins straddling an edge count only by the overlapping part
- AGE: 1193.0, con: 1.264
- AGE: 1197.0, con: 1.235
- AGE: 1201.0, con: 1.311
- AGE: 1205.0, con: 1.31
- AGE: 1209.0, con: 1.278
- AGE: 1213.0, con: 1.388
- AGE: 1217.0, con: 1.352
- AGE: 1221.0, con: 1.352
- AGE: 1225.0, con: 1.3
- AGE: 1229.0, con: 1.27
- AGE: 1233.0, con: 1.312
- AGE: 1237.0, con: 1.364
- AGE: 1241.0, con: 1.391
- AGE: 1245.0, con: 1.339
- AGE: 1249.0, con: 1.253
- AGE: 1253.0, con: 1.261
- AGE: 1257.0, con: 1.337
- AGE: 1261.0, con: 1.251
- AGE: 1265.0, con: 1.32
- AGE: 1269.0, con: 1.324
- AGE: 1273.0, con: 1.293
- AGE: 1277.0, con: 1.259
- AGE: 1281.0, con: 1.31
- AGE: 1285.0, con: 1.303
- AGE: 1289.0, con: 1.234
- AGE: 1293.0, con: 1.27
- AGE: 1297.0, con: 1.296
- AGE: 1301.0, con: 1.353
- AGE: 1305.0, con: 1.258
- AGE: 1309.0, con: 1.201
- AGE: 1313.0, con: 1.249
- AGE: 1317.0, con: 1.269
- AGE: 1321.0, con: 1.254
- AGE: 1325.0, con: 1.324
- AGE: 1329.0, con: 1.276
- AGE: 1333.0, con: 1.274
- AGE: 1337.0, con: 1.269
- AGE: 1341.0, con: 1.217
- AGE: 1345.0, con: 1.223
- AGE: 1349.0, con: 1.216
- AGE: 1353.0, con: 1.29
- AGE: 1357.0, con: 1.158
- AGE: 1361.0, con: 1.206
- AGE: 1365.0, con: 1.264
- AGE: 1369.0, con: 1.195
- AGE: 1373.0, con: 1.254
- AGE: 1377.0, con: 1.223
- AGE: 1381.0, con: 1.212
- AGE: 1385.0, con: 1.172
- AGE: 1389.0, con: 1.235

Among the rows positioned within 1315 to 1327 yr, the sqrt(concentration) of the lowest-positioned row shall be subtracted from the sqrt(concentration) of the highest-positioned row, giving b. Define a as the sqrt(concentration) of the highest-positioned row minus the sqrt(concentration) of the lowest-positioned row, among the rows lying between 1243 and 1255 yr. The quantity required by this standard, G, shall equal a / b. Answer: -1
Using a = -0.034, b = 0.02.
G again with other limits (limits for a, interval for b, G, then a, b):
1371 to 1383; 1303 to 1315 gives 5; -0.019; 0.00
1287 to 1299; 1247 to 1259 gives 1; 0.028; 0.04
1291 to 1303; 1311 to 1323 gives 16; 0.036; 0.00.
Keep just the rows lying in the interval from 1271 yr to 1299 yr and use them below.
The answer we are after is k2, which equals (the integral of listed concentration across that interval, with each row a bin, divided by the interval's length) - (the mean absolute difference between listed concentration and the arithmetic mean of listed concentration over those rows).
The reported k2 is 1.26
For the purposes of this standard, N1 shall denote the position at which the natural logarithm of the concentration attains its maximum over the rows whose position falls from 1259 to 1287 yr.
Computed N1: 1269.0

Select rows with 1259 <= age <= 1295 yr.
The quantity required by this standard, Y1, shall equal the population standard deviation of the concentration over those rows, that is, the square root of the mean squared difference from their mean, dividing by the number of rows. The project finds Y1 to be 0.0306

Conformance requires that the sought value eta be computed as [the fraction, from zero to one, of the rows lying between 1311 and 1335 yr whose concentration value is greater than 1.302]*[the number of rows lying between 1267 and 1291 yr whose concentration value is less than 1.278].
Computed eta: 0.3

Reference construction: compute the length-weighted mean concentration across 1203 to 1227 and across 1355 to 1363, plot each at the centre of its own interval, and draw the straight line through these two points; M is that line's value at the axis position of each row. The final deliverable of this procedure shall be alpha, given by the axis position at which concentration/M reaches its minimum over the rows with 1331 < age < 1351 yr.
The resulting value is 1341.0 yr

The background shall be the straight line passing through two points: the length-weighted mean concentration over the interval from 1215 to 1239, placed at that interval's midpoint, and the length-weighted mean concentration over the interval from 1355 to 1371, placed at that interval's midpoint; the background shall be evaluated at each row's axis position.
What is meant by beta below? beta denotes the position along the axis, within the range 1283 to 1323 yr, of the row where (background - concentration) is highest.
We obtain 1309.0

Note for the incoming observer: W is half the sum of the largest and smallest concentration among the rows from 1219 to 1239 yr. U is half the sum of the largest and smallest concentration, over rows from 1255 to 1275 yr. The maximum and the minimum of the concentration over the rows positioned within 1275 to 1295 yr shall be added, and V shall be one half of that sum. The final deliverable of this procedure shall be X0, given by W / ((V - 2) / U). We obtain -2.34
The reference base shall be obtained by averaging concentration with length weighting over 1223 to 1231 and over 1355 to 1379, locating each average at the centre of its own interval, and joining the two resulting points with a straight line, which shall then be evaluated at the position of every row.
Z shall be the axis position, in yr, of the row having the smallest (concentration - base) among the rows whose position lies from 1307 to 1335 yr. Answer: 1309.0 yr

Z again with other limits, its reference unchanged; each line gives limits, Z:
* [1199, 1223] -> 1209.0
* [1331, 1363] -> 1357.0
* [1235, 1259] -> 1249.0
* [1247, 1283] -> 1249.0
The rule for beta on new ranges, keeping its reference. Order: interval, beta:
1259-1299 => 1261.0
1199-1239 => 1209.0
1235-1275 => 1249.0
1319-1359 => 1357.0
